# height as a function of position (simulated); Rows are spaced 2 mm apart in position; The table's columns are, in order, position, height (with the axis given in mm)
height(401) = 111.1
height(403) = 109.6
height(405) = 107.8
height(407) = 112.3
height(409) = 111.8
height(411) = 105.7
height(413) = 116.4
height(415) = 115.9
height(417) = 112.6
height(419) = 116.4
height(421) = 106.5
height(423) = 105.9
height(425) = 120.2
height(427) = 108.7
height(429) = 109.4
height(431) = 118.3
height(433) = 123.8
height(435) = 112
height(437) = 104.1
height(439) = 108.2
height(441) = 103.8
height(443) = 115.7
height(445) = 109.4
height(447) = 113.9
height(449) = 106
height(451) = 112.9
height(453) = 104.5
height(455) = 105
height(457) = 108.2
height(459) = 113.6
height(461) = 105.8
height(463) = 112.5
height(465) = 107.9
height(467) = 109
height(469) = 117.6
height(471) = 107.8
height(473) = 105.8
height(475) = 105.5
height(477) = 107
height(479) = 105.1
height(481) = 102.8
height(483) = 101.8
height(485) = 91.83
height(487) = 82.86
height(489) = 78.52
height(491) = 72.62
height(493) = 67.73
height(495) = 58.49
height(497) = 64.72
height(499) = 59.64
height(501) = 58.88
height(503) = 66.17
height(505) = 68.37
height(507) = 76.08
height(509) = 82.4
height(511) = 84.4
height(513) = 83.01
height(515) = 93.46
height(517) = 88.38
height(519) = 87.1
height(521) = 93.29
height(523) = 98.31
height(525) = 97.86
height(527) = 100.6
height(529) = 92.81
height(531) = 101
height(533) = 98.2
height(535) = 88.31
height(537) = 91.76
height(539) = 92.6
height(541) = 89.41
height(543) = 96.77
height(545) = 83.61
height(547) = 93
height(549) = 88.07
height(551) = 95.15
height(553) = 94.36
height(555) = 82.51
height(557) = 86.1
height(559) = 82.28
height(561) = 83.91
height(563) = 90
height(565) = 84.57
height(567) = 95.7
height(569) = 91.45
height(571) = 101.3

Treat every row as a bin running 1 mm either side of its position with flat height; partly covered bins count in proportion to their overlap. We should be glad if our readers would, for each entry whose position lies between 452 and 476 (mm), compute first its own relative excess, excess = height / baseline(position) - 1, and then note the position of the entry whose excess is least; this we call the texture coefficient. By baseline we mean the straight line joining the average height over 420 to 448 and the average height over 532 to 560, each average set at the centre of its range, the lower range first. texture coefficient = 453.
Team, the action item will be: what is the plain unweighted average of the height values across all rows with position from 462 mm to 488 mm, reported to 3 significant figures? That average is 104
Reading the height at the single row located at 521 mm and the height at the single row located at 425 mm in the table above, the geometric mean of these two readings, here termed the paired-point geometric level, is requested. 106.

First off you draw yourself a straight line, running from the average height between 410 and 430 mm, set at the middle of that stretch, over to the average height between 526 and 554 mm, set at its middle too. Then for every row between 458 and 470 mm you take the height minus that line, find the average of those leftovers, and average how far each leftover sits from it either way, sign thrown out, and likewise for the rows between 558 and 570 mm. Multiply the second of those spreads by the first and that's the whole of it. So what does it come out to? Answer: 16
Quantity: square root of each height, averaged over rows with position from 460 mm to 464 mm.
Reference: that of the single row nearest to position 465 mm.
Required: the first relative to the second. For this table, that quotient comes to 1.01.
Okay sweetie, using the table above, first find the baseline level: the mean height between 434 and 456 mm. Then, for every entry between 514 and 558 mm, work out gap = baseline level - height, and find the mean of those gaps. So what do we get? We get 16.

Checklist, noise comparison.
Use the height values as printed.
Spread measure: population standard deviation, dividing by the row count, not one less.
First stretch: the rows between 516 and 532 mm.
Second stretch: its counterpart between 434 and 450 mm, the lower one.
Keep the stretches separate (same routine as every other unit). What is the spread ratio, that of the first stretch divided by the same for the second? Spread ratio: 1.2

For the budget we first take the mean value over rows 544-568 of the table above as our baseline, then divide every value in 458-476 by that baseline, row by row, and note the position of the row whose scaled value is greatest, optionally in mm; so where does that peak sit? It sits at 469 mm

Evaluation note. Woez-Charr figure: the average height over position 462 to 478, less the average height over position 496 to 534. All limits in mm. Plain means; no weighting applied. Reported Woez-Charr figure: 25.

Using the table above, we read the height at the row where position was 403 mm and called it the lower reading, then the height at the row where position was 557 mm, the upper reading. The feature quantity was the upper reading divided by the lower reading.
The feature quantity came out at 0.79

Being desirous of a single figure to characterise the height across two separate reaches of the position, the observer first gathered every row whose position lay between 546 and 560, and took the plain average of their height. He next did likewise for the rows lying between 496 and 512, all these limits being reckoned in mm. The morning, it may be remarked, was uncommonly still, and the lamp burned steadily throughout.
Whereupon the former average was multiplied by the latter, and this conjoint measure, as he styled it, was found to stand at 6222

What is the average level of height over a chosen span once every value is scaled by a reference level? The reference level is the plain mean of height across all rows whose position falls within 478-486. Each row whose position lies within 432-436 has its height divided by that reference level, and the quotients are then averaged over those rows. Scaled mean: 1.2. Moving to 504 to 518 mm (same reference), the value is 0.8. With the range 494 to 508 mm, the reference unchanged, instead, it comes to 0.6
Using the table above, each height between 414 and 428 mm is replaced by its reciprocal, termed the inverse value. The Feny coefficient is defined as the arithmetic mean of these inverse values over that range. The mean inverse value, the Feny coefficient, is 0.0089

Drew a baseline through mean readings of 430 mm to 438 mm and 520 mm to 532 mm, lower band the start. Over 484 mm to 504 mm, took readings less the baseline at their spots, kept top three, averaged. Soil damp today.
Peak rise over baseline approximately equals -20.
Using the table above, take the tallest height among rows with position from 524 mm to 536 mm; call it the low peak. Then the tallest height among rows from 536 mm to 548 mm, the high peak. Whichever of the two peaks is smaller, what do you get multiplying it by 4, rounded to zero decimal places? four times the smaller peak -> 387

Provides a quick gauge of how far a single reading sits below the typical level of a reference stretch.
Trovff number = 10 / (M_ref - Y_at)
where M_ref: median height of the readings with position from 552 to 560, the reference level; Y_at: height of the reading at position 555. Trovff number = 5.57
